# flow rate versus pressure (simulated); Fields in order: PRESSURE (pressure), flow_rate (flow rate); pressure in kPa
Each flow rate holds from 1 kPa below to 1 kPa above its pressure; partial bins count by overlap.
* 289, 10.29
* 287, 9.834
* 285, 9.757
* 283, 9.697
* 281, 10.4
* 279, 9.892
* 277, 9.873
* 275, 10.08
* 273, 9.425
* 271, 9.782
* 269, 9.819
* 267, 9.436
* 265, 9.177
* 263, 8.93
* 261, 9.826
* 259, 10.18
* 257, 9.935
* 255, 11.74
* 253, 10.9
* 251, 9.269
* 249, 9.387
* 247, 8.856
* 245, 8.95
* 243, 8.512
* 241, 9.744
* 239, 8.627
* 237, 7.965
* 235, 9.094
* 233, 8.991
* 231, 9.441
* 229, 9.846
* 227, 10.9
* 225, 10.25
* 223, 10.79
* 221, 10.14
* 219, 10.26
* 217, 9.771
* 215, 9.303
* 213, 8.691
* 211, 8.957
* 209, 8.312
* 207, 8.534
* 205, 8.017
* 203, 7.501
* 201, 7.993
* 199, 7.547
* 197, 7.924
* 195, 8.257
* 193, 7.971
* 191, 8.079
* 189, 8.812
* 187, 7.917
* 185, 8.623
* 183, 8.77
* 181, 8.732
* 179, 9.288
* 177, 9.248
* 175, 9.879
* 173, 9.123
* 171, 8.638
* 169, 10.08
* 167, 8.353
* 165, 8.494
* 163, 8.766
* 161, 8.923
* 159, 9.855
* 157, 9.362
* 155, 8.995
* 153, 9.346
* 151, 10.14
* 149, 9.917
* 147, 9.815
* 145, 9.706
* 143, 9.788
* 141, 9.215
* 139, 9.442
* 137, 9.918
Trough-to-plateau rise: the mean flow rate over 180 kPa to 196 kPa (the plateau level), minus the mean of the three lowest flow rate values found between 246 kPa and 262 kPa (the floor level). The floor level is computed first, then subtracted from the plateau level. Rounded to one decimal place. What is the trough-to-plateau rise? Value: -0.8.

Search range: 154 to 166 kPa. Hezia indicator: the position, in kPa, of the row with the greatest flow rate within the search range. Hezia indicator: 159 kPa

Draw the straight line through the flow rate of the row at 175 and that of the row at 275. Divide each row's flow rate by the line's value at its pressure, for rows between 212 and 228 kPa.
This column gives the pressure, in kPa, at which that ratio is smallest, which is 213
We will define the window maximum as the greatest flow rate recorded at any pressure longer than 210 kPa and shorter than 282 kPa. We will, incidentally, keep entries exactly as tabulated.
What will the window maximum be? 11.74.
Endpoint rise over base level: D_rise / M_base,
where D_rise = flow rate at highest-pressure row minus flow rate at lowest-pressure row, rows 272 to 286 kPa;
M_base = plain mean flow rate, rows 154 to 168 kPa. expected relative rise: 0.04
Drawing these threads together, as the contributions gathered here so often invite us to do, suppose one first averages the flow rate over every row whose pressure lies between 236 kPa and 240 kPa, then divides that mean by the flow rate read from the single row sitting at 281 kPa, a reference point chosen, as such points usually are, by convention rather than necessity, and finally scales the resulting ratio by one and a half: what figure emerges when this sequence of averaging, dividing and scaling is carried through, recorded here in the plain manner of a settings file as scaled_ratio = 1.20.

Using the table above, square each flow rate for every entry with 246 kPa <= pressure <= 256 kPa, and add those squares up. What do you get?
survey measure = 509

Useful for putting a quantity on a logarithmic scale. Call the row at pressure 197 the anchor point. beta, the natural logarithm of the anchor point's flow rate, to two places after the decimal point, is 2.07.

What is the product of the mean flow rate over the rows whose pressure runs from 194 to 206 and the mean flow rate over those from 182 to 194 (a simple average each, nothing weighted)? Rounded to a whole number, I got 66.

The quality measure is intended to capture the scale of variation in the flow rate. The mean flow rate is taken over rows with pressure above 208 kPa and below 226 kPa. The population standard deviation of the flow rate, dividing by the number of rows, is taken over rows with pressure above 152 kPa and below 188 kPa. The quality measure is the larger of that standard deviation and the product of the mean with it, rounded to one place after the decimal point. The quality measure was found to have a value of 5.3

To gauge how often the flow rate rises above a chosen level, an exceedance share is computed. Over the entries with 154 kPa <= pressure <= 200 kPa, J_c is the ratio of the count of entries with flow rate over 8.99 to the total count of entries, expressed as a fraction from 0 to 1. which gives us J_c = 0.3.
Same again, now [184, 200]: 0.0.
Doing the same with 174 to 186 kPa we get 0.5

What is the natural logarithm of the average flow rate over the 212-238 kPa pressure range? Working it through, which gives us 2.27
